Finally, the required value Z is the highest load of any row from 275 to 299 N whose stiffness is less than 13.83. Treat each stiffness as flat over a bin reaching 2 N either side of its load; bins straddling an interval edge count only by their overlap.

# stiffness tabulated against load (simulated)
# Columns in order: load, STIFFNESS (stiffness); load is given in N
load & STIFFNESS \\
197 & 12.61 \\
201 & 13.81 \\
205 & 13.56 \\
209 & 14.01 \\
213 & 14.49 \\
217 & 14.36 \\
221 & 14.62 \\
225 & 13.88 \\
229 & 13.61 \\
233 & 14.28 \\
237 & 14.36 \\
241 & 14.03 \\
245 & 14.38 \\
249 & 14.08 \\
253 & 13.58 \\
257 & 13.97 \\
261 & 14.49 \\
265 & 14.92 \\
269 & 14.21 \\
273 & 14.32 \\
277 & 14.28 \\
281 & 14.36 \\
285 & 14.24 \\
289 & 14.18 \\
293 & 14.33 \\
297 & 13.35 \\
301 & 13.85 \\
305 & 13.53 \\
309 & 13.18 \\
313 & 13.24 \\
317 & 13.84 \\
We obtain 297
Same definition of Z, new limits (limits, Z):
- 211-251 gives 229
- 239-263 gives 253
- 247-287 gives 253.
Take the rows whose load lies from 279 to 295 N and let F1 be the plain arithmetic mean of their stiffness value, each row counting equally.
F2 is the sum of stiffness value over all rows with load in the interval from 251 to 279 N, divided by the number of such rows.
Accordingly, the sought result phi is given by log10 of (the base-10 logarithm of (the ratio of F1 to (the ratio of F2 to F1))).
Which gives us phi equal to 0.0627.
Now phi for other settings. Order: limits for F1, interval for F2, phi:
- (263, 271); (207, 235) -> 0.0700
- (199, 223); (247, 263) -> 0.0622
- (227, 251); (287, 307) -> 0.0639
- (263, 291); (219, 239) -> 0.0658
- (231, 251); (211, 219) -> 0.0596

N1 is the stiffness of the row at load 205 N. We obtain 13.56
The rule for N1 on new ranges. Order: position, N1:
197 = 12.61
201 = 13.81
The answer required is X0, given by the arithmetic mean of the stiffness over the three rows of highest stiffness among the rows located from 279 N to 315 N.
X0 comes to 14.31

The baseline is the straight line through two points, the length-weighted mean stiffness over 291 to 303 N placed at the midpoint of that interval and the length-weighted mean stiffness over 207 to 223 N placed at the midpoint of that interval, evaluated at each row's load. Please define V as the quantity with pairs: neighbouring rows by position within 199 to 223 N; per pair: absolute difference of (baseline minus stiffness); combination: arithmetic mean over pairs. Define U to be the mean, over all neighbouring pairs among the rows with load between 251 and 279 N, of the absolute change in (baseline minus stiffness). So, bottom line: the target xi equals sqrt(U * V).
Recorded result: 0.346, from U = 0.38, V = 0.319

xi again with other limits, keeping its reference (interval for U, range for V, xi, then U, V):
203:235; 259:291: 0.307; 0.43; 0.218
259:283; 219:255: 0.334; 0.28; 0.399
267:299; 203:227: 0.300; 0.22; 0.417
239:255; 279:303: 0.366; 0.37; 0.357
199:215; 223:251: 0.366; 0.40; 0.333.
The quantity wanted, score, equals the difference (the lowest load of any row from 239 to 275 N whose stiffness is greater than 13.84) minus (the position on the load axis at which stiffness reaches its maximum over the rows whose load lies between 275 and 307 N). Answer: -40 N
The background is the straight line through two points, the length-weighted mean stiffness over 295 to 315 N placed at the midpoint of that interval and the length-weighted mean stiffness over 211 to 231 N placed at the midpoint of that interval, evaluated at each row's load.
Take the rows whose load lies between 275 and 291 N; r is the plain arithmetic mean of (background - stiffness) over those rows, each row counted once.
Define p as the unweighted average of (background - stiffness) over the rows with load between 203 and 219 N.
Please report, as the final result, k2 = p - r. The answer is 0.8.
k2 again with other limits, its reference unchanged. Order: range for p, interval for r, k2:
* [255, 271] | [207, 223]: -0.5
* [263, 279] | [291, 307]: -0.4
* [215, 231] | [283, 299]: 0.5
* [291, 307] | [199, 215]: -0.6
